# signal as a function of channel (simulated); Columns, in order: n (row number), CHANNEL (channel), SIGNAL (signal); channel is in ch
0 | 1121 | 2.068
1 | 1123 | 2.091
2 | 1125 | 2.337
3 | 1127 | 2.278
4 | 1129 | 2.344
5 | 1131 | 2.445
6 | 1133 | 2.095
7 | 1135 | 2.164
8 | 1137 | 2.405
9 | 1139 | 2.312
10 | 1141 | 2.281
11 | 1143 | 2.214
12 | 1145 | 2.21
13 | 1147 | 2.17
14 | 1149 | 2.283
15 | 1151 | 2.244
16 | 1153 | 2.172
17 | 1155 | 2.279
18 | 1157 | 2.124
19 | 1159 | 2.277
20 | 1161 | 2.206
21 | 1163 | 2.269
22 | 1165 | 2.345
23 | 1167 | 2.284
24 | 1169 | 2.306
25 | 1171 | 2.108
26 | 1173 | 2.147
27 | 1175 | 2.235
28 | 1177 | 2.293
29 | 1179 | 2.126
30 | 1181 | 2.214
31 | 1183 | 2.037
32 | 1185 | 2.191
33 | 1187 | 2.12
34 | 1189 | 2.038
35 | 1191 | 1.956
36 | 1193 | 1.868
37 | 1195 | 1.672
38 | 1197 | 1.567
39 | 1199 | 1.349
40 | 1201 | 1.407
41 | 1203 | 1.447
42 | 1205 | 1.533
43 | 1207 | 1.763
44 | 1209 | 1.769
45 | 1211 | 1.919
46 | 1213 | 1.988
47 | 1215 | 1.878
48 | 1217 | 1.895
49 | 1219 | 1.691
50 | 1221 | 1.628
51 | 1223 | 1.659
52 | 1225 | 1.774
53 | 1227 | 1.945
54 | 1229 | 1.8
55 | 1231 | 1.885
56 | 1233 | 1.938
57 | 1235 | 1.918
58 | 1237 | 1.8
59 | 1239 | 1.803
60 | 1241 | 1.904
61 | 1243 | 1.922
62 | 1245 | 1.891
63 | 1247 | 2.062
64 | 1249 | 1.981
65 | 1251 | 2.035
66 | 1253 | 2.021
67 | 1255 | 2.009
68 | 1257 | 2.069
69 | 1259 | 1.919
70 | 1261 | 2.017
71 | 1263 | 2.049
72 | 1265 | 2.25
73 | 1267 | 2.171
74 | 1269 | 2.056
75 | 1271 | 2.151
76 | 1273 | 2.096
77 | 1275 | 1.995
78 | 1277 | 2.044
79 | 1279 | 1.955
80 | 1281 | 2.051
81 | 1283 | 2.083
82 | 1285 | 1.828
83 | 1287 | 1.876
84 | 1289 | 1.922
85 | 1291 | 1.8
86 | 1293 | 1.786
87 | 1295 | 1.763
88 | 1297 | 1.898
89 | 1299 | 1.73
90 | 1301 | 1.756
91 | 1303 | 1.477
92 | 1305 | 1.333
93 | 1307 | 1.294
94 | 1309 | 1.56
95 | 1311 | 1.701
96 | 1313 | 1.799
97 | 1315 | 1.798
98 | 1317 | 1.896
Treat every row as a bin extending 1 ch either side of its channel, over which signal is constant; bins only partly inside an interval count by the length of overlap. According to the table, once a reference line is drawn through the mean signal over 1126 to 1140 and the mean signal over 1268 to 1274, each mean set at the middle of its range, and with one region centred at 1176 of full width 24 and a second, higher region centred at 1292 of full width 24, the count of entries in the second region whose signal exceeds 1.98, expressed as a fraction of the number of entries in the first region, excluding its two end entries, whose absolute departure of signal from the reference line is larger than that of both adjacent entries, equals 1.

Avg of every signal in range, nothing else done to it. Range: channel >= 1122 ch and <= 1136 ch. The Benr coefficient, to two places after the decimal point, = 2.25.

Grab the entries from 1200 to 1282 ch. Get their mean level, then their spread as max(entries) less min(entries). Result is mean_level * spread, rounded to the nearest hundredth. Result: 1.61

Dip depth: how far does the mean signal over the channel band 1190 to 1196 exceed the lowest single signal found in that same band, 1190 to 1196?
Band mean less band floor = 0.16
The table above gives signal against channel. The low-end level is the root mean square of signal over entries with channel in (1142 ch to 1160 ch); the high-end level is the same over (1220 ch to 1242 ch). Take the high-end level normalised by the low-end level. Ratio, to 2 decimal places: 0.82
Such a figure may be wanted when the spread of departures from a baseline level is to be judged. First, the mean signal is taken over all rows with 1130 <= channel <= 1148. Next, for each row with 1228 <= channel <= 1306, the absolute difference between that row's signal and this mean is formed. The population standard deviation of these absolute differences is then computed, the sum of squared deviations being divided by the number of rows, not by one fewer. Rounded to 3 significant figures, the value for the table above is 0.172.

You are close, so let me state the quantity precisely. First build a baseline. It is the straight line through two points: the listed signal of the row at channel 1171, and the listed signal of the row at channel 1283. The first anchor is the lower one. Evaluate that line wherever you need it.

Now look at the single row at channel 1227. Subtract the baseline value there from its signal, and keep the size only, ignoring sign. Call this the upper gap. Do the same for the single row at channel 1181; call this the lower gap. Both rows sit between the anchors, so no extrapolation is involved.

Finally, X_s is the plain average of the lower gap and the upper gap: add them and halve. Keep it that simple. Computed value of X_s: 0.129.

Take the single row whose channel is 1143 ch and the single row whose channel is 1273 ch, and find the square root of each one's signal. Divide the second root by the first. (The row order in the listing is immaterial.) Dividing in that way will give 0.97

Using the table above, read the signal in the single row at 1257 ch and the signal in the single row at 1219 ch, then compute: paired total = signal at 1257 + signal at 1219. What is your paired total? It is 3.76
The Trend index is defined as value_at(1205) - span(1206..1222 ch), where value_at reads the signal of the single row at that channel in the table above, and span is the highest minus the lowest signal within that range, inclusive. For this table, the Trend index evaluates 1.2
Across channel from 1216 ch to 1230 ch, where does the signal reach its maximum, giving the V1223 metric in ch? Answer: 1227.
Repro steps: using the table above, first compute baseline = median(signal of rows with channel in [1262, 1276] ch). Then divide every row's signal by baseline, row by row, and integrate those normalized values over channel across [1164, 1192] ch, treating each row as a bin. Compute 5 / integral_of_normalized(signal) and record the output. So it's 0.172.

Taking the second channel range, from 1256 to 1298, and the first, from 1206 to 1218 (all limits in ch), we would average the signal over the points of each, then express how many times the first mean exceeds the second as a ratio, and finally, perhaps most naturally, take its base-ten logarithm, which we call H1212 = -0.03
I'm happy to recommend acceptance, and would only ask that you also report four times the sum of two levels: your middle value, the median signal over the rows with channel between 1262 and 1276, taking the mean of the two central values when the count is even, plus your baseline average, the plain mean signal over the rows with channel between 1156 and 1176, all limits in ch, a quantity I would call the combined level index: 17.3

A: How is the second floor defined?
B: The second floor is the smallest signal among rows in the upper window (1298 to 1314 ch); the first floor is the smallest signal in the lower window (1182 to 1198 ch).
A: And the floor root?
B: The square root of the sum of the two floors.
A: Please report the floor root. 1.69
